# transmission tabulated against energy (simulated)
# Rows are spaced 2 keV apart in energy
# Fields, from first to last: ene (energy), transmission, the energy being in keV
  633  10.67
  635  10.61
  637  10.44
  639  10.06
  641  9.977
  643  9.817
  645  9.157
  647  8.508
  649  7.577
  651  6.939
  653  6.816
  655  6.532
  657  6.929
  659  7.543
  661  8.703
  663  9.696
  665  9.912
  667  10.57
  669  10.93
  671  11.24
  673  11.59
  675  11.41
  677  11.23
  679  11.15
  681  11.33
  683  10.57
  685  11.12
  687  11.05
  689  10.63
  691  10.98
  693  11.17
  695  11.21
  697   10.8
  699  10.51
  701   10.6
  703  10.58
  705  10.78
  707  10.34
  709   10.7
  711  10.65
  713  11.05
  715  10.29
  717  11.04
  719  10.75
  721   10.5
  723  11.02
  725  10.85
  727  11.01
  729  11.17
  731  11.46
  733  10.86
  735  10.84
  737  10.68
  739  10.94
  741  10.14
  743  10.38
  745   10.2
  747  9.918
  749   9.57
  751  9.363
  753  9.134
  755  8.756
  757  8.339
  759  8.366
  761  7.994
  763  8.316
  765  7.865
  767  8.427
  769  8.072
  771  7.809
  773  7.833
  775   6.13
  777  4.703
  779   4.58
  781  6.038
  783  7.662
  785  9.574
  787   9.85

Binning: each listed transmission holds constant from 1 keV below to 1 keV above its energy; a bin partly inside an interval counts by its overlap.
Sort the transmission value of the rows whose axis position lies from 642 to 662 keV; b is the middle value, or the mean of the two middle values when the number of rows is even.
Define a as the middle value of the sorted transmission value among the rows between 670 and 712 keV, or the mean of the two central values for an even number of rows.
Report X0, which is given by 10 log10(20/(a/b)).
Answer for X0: 11.4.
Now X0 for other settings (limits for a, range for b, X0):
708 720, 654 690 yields 13.0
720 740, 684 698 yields 13.1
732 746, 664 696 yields 13.2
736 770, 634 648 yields 13.4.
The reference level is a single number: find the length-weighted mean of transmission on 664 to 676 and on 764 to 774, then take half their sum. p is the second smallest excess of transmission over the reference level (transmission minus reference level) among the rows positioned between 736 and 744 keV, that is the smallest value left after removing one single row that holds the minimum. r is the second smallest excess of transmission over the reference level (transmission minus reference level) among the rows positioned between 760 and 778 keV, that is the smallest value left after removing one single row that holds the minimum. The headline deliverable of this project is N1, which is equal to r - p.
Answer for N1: -4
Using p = 0.9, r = -3.3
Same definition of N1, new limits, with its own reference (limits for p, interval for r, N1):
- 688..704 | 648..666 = -4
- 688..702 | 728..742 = 0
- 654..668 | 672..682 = 4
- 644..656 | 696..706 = 4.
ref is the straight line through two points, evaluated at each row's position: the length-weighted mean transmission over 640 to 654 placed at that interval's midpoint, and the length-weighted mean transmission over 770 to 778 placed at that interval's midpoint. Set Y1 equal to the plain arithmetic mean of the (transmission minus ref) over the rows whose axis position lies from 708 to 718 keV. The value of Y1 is 3.3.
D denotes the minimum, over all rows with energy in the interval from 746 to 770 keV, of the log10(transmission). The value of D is 0.90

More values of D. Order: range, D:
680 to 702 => 1.02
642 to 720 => 0.82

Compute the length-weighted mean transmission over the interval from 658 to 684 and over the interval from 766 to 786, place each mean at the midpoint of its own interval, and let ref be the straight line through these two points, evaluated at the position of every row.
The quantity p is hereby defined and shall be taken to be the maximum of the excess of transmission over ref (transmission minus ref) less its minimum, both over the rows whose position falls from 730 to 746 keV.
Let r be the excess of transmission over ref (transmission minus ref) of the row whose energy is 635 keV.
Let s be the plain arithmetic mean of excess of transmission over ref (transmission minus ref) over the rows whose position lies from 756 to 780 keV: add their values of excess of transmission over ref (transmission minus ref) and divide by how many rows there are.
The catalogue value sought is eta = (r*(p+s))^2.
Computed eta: 1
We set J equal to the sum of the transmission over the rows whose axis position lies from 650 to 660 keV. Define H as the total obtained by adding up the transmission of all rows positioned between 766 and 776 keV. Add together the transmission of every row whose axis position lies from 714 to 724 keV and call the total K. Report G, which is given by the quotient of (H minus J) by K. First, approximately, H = 38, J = 34.8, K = 53.6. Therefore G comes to 0.07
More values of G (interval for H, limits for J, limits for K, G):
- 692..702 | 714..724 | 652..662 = 0.02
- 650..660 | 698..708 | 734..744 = -0.34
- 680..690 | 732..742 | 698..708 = 0.02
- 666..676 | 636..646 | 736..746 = 0.12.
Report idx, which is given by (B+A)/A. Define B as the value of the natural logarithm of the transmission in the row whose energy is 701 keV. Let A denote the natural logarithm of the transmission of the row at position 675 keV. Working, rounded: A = 2.43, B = 2.36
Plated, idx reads 1.97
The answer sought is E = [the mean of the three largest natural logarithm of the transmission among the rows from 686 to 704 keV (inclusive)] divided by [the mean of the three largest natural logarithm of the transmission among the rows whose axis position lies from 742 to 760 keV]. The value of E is 1.04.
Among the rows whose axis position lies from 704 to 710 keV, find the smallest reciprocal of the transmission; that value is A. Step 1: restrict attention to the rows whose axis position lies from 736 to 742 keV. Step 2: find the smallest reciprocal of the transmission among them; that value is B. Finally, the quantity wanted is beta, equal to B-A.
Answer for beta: -0.001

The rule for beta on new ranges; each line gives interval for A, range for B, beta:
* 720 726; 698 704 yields 0.004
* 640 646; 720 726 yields -0.009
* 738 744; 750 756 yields 0.015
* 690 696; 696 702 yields 0.003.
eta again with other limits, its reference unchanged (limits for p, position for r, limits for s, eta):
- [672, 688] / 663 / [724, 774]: 5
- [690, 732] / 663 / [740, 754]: 15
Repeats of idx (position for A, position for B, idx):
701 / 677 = 2.02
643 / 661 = 1.95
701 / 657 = 1.82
